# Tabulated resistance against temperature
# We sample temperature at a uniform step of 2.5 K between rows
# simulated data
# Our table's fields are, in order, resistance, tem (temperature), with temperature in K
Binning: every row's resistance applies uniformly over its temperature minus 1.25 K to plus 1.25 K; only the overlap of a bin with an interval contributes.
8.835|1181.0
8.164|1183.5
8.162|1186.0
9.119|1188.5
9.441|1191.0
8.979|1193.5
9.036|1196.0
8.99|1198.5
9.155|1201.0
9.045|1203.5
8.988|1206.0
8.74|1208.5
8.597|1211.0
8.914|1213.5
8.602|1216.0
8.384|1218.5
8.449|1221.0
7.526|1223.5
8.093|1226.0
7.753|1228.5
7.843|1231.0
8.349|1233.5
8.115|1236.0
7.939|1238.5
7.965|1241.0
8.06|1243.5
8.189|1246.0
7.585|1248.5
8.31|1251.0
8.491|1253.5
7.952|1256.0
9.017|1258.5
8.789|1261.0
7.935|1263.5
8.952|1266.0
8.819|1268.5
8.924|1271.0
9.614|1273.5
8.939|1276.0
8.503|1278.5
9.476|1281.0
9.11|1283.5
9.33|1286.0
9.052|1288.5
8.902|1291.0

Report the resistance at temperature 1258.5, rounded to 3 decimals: 9.017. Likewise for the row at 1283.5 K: 9.110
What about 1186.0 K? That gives 8.162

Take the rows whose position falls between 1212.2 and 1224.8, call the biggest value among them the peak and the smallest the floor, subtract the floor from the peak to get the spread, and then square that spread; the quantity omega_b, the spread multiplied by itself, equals 1.9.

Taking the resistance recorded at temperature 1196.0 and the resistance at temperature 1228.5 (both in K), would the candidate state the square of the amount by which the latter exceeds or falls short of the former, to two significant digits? 1.6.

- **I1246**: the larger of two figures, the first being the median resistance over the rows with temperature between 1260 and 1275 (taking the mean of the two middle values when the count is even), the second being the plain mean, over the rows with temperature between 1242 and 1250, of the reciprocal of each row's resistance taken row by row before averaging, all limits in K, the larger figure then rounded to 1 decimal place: 8.9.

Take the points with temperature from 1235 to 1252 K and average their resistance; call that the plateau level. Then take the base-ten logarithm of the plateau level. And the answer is 0.90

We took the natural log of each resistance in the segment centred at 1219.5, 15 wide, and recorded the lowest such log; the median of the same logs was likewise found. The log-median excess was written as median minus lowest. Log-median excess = 0.11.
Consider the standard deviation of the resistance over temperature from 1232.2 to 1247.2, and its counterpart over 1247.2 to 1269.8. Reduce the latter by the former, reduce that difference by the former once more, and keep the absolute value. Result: 0.21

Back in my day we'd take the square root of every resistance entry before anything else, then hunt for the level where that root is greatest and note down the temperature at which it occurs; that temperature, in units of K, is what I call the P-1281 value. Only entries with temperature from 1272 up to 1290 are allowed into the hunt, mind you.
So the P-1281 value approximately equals 1273.5 K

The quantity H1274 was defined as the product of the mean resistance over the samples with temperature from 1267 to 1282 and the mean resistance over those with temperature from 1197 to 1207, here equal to 82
